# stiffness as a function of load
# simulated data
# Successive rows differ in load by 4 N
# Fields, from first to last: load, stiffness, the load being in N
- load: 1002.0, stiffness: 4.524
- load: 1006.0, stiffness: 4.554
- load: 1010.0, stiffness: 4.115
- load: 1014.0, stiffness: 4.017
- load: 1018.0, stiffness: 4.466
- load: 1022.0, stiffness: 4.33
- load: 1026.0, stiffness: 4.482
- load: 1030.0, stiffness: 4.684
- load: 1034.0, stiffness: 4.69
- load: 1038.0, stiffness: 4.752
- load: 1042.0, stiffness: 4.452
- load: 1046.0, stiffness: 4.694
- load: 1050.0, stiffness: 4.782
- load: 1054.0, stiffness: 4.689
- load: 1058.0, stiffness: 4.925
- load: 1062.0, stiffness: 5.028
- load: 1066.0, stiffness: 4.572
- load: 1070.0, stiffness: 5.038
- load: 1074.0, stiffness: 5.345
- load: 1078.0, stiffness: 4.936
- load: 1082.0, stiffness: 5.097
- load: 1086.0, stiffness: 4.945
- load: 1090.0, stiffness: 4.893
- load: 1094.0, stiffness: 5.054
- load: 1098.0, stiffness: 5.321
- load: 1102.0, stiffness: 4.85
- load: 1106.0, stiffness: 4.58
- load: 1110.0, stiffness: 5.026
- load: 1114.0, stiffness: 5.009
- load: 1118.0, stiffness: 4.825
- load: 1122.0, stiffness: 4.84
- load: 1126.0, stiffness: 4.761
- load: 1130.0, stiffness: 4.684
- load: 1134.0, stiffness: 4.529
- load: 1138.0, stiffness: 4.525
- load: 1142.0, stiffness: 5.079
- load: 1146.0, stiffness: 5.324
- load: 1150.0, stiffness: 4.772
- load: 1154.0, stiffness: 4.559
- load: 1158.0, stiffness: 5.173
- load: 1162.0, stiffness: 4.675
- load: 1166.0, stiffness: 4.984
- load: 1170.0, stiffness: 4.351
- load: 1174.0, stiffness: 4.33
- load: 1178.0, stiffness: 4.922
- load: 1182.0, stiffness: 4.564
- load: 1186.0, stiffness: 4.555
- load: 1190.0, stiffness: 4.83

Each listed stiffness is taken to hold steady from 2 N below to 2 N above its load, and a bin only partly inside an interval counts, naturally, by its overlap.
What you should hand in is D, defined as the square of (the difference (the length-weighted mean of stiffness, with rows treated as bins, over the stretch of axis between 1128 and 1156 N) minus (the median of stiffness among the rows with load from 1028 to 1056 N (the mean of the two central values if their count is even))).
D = 0.008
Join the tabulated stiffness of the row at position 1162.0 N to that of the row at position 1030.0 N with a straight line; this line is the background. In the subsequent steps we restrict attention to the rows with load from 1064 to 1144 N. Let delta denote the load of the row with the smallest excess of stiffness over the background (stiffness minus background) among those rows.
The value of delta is 1138.0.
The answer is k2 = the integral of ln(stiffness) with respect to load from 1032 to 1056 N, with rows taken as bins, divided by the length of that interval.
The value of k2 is 1.54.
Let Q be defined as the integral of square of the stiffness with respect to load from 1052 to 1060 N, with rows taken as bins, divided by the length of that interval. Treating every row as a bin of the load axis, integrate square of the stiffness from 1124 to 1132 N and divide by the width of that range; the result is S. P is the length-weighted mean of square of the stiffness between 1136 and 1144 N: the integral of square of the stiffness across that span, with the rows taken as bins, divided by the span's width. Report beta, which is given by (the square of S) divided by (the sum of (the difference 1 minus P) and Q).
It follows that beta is 505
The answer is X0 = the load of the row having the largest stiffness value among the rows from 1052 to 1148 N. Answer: 1074.0 N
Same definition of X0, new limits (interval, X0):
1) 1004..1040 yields 1038.0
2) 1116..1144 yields 1142.0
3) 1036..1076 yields 1074.0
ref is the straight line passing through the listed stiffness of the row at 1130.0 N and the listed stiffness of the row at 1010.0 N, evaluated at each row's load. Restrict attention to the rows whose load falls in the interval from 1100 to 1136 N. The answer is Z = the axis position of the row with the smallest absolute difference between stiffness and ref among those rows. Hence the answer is 1130.0 N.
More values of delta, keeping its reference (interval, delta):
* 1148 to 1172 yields 1170.0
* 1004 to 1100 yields 1014.0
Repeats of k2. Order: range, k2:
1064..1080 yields 1.60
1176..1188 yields 1.54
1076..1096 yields 1.61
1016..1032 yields 1.50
